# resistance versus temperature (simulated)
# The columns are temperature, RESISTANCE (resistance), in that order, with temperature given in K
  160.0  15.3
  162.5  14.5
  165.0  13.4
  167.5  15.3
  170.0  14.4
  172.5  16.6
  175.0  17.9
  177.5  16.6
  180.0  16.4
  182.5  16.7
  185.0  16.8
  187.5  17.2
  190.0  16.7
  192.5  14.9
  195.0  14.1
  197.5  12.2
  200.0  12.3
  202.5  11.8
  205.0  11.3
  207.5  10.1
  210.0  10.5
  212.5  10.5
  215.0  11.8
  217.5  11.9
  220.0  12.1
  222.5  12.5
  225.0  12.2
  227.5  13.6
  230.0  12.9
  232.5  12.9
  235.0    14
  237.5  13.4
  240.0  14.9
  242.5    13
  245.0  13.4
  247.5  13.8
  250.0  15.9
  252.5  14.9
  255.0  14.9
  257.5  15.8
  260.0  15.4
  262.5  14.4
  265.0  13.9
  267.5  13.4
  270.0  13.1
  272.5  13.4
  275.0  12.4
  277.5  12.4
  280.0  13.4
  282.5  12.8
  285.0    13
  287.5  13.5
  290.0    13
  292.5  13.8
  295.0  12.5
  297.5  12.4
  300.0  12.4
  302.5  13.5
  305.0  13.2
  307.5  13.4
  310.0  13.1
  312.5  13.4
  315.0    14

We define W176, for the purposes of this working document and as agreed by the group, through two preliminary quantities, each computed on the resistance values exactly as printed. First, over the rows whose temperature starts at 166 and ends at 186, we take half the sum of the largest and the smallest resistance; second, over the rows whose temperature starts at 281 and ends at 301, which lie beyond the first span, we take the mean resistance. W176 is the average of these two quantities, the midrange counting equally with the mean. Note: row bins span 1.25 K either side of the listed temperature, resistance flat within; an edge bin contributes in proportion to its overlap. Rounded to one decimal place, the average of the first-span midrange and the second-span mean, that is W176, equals 14.5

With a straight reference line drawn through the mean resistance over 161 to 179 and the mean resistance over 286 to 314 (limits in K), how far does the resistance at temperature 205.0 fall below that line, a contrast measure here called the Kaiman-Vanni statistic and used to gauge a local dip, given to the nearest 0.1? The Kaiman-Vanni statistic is 3.6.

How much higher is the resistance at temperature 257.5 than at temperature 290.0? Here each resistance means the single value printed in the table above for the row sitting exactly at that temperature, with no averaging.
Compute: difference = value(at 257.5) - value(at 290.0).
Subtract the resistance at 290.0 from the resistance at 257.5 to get 2.8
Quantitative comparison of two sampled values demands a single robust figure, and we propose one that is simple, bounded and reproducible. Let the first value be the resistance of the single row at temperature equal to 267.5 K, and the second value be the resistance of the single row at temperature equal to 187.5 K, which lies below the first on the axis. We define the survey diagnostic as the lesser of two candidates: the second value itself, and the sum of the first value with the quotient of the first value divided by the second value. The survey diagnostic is 14.2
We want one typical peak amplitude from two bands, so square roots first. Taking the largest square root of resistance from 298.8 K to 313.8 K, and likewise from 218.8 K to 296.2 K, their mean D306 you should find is 3.83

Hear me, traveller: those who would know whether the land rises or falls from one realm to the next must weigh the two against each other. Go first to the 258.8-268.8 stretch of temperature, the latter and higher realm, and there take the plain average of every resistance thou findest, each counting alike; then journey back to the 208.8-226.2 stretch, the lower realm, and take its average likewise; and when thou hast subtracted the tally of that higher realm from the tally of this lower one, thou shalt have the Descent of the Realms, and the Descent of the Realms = -2.6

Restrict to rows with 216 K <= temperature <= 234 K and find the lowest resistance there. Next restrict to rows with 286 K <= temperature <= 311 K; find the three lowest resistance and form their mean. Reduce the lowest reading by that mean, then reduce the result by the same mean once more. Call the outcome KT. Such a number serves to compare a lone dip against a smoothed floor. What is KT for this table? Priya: -13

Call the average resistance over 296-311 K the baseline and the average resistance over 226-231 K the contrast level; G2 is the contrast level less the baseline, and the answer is 0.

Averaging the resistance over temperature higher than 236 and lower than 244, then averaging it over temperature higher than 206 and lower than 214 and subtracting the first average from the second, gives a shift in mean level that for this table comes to -3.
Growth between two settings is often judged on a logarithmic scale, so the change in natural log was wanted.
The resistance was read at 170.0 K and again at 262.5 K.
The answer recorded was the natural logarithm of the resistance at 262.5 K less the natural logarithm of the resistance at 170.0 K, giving 0.0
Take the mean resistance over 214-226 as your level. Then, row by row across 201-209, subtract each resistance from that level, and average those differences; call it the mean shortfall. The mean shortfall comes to 1.0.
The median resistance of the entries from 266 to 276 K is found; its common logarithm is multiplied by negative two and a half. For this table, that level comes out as -2.81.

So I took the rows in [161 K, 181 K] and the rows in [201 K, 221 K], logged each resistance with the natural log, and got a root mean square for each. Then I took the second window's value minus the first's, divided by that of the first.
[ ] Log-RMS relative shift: -0.12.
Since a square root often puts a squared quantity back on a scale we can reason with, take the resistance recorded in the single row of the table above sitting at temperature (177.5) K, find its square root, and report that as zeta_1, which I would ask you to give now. 4.1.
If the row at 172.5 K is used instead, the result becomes 4.1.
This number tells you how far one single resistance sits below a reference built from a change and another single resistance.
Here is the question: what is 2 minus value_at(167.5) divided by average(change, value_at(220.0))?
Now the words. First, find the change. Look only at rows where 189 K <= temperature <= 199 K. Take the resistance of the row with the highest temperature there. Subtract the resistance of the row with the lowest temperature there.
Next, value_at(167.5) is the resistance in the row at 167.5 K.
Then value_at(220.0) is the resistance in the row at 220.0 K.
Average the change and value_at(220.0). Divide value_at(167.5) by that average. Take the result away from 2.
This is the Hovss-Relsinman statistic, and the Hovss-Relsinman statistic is -2.0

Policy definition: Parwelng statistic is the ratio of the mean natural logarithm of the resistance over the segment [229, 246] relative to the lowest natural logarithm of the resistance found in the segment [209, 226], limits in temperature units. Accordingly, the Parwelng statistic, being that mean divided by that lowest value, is 1.11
